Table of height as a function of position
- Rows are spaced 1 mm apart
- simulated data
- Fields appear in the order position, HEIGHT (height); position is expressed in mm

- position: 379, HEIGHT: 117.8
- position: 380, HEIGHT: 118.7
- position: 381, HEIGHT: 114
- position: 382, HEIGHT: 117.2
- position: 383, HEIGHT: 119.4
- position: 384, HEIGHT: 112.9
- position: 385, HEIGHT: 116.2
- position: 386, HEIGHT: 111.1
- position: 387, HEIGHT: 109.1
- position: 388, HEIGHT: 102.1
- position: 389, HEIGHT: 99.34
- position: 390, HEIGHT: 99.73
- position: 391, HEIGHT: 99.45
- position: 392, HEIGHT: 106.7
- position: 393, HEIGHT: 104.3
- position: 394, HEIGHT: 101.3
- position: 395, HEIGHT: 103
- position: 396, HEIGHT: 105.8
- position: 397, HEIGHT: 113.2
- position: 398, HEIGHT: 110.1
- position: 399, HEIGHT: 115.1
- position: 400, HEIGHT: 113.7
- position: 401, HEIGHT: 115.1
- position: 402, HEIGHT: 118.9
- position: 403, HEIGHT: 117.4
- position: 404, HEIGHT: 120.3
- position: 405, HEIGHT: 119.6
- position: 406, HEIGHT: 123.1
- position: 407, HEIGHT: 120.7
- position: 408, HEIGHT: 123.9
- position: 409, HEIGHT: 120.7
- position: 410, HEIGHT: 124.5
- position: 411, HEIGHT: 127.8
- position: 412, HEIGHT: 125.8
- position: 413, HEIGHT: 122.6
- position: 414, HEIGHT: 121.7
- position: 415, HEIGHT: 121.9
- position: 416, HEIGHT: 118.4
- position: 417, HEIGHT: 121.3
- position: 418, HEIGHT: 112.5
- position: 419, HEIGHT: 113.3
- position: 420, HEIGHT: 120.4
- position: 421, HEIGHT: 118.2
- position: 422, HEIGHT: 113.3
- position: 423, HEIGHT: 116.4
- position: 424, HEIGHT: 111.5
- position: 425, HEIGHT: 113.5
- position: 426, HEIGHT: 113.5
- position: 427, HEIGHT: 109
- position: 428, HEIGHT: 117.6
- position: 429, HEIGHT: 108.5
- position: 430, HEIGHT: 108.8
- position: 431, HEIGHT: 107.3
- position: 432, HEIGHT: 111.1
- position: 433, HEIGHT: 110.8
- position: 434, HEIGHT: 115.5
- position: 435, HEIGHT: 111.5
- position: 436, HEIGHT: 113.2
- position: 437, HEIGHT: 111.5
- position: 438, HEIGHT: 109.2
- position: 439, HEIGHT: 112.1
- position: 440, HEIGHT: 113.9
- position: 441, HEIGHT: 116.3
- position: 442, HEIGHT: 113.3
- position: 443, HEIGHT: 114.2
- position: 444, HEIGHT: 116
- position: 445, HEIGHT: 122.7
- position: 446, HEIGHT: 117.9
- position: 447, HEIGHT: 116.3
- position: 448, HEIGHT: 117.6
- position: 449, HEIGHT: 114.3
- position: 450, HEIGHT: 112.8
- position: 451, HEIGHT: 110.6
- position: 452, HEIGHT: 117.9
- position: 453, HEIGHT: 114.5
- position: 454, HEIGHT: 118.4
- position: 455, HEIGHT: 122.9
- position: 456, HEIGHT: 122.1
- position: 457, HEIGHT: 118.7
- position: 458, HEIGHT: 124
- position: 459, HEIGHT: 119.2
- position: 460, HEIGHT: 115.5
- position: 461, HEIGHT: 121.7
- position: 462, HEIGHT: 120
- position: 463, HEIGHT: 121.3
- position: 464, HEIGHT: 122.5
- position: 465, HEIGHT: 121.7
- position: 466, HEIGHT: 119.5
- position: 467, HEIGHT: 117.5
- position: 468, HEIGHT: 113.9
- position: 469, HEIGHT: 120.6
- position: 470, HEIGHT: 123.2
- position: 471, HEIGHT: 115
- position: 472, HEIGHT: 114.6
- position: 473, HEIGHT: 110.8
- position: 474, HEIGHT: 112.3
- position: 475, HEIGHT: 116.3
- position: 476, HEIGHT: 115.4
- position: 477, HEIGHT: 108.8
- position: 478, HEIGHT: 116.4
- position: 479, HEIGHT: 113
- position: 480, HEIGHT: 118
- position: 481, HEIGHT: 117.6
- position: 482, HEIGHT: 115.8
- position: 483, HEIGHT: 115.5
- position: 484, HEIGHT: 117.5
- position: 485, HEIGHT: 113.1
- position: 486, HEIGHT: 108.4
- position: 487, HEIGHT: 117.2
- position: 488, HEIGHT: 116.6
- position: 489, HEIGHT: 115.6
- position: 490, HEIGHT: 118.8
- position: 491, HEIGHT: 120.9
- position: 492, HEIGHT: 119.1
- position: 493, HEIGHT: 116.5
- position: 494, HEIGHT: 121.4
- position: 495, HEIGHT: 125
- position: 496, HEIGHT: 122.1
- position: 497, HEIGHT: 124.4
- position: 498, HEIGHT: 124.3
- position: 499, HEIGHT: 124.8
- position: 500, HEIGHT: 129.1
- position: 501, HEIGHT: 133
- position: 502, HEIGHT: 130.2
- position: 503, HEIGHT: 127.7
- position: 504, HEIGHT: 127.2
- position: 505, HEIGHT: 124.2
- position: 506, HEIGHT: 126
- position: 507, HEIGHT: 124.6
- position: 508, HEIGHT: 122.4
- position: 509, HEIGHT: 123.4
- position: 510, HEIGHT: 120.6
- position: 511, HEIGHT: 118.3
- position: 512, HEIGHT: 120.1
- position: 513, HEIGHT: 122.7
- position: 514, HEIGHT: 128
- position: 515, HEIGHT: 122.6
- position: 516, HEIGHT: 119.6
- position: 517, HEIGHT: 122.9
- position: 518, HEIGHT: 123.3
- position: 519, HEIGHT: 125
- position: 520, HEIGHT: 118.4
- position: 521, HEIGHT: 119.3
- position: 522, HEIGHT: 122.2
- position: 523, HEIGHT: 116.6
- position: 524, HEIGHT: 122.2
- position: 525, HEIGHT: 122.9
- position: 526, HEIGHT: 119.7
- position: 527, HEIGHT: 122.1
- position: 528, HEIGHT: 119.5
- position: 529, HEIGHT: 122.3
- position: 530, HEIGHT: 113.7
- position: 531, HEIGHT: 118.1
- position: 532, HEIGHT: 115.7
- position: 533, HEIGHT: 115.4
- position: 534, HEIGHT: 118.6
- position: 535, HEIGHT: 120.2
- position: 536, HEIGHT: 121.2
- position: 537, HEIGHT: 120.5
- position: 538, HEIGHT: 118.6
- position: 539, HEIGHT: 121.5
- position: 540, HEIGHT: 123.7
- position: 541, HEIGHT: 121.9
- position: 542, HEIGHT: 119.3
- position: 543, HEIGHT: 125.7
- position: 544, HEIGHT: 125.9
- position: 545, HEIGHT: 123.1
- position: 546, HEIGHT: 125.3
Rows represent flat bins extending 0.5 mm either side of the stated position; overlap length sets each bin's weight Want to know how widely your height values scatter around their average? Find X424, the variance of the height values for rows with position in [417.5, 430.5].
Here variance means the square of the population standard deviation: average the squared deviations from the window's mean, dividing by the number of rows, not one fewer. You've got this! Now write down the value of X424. 12.9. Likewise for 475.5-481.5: 10.0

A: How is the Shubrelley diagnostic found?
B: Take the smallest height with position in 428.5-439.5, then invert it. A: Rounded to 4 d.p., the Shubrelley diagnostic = 0.0093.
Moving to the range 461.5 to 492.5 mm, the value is 0.0092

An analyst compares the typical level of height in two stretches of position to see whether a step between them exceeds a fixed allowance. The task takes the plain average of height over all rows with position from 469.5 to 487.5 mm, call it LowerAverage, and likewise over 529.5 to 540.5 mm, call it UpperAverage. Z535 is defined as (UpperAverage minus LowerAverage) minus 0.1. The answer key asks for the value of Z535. 4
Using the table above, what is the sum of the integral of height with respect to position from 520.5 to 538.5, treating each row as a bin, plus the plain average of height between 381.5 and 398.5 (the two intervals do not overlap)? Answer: 2257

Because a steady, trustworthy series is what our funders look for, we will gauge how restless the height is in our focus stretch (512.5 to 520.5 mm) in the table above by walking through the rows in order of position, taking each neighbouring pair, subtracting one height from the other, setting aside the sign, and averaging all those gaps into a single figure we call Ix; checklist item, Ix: 3.7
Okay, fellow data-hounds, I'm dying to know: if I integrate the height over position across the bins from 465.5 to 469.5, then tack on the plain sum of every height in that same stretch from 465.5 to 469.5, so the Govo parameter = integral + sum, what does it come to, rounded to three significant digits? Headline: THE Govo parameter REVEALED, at 943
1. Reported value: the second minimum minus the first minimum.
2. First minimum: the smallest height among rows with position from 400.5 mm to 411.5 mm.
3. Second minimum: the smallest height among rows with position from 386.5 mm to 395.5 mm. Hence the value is -16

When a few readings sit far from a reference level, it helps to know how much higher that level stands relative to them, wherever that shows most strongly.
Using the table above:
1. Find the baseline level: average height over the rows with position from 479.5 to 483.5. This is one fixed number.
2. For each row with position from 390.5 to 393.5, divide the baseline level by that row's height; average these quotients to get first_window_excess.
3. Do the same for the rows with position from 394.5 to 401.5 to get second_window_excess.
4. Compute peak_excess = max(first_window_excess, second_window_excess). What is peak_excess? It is 1.129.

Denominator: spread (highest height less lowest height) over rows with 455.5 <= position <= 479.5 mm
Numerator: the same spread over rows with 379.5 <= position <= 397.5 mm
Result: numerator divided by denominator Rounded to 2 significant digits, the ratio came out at 1.3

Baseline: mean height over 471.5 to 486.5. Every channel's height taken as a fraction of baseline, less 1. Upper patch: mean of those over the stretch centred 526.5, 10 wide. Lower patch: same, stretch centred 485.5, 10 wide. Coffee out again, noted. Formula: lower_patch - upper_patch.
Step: -0.04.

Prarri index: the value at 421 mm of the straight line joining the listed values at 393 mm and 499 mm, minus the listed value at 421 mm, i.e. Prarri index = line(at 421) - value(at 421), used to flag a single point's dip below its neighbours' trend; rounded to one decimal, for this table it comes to -8.5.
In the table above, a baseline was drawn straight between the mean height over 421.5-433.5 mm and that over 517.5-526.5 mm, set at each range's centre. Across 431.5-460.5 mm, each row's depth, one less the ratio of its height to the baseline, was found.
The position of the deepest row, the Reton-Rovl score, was 438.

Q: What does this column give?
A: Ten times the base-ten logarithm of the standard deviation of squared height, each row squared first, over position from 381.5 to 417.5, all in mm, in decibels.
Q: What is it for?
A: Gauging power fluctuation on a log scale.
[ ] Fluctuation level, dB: 32.7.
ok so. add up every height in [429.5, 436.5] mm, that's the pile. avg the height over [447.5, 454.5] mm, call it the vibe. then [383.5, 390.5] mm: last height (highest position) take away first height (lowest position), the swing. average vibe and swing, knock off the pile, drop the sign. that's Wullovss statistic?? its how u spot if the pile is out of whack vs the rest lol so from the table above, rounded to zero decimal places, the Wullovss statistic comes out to 727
